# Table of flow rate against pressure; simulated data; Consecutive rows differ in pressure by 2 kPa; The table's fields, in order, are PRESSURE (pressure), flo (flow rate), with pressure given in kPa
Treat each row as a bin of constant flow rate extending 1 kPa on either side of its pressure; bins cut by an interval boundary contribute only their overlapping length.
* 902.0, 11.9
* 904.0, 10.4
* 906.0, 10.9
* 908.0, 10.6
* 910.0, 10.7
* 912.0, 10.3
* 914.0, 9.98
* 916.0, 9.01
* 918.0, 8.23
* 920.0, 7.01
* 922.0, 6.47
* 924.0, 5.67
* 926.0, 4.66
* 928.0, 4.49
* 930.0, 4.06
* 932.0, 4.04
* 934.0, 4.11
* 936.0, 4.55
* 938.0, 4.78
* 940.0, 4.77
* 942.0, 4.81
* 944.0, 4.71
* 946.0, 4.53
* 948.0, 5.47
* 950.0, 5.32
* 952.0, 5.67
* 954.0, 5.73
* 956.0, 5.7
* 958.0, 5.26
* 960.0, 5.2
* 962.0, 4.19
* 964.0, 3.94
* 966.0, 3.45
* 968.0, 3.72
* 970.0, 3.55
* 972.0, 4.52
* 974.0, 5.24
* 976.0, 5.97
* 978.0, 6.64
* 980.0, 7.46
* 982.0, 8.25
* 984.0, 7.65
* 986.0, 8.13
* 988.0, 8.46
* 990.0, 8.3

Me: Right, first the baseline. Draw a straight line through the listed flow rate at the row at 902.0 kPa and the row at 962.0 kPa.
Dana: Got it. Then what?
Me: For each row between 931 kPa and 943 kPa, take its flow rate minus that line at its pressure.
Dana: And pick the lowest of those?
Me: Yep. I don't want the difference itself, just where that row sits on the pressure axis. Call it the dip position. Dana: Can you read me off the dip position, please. 932.0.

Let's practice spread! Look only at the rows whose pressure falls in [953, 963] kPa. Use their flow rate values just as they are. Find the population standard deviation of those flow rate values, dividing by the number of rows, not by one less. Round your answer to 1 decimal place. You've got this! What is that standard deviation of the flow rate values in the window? 0.6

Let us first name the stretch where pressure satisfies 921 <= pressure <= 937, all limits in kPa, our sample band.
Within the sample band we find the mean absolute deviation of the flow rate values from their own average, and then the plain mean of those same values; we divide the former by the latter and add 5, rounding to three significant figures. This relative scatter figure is 5.14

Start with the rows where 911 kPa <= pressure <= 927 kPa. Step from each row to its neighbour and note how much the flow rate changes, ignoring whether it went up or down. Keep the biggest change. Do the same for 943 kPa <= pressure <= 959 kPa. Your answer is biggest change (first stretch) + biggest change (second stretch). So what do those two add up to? 2.16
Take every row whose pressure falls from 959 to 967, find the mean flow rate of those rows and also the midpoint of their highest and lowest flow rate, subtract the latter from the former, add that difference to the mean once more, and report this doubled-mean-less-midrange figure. 4.1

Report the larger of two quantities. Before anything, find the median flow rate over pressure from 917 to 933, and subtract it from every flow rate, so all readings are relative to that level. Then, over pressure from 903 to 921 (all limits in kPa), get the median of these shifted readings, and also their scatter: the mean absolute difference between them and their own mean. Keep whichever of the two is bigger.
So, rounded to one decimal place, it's 5.1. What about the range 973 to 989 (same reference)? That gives 2.4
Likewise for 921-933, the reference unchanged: 0.8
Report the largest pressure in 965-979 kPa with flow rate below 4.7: 972.0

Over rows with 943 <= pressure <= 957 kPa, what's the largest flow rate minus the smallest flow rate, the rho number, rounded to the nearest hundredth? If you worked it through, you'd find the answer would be 1.20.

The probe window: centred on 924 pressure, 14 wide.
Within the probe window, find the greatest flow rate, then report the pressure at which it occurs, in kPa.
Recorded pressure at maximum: 918.0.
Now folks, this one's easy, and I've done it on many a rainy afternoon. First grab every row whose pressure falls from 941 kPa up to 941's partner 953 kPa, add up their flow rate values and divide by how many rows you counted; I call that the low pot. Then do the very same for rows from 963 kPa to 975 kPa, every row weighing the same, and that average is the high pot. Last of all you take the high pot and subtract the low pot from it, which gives -1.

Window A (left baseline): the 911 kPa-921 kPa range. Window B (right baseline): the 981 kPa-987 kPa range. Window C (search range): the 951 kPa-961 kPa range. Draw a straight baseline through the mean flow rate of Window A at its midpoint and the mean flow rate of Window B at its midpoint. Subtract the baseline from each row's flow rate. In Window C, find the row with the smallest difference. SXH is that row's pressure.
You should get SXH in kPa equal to 960.0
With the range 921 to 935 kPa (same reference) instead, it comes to 930.0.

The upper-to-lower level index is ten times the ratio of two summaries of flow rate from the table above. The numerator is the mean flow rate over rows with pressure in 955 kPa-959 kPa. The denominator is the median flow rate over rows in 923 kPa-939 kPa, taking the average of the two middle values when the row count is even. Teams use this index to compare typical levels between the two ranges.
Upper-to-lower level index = 12.1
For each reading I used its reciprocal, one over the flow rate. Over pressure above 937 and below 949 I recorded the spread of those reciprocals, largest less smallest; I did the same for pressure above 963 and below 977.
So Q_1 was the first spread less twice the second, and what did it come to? -0.21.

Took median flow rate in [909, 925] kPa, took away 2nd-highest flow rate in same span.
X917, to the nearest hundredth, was -1.68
